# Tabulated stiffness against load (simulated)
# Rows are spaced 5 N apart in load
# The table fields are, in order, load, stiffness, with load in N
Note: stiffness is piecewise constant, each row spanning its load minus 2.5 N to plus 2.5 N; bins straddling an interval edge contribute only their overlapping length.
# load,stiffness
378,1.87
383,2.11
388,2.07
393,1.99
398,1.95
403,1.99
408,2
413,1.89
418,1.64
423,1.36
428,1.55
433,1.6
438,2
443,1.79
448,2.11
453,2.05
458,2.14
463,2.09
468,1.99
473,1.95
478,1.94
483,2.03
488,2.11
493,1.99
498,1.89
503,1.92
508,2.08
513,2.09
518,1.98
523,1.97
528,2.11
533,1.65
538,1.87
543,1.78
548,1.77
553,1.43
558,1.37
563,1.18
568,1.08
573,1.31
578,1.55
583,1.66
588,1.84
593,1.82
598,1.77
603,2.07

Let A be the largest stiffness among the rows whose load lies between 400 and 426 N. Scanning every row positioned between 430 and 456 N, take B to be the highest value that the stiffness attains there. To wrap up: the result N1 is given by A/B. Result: 0.95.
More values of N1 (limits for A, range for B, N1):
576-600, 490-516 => 0.88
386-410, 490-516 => 0.99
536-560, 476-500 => 0.89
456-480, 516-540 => 1.01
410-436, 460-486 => 0.90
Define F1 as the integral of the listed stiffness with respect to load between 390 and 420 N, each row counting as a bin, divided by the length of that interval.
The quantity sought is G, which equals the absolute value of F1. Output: 1.92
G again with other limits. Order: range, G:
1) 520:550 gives 1.86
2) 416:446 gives 1.66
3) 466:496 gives 2.00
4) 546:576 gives 1.35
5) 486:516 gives 2.01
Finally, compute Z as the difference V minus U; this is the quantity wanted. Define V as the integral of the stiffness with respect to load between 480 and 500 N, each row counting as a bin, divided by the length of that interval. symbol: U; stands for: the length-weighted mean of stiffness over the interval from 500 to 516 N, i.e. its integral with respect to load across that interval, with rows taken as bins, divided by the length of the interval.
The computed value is -0.02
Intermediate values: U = 2.0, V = 2.01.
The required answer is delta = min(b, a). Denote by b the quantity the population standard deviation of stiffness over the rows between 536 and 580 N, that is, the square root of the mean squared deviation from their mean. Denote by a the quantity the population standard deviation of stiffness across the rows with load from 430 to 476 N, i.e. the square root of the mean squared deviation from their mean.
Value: 0.16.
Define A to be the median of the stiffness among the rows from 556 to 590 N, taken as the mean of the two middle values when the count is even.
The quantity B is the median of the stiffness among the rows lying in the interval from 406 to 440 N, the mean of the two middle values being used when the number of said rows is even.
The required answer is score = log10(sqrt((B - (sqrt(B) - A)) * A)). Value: 0.187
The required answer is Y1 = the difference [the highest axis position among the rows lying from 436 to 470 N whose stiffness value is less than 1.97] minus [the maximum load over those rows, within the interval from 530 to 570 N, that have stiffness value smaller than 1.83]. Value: -125 N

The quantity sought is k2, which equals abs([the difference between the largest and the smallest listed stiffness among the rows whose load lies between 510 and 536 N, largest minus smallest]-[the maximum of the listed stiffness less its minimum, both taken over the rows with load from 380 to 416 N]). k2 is 0.2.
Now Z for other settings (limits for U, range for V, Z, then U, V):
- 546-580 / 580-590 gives 0.36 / 1.4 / 1.74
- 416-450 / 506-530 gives 0.33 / 1.7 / 2.04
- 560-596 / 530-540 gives 0.28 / 1.5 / 1.77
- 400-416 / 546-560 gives -0.43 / 1.9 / 1.52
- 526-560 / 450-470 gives 0.36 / 1.7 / 2.07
